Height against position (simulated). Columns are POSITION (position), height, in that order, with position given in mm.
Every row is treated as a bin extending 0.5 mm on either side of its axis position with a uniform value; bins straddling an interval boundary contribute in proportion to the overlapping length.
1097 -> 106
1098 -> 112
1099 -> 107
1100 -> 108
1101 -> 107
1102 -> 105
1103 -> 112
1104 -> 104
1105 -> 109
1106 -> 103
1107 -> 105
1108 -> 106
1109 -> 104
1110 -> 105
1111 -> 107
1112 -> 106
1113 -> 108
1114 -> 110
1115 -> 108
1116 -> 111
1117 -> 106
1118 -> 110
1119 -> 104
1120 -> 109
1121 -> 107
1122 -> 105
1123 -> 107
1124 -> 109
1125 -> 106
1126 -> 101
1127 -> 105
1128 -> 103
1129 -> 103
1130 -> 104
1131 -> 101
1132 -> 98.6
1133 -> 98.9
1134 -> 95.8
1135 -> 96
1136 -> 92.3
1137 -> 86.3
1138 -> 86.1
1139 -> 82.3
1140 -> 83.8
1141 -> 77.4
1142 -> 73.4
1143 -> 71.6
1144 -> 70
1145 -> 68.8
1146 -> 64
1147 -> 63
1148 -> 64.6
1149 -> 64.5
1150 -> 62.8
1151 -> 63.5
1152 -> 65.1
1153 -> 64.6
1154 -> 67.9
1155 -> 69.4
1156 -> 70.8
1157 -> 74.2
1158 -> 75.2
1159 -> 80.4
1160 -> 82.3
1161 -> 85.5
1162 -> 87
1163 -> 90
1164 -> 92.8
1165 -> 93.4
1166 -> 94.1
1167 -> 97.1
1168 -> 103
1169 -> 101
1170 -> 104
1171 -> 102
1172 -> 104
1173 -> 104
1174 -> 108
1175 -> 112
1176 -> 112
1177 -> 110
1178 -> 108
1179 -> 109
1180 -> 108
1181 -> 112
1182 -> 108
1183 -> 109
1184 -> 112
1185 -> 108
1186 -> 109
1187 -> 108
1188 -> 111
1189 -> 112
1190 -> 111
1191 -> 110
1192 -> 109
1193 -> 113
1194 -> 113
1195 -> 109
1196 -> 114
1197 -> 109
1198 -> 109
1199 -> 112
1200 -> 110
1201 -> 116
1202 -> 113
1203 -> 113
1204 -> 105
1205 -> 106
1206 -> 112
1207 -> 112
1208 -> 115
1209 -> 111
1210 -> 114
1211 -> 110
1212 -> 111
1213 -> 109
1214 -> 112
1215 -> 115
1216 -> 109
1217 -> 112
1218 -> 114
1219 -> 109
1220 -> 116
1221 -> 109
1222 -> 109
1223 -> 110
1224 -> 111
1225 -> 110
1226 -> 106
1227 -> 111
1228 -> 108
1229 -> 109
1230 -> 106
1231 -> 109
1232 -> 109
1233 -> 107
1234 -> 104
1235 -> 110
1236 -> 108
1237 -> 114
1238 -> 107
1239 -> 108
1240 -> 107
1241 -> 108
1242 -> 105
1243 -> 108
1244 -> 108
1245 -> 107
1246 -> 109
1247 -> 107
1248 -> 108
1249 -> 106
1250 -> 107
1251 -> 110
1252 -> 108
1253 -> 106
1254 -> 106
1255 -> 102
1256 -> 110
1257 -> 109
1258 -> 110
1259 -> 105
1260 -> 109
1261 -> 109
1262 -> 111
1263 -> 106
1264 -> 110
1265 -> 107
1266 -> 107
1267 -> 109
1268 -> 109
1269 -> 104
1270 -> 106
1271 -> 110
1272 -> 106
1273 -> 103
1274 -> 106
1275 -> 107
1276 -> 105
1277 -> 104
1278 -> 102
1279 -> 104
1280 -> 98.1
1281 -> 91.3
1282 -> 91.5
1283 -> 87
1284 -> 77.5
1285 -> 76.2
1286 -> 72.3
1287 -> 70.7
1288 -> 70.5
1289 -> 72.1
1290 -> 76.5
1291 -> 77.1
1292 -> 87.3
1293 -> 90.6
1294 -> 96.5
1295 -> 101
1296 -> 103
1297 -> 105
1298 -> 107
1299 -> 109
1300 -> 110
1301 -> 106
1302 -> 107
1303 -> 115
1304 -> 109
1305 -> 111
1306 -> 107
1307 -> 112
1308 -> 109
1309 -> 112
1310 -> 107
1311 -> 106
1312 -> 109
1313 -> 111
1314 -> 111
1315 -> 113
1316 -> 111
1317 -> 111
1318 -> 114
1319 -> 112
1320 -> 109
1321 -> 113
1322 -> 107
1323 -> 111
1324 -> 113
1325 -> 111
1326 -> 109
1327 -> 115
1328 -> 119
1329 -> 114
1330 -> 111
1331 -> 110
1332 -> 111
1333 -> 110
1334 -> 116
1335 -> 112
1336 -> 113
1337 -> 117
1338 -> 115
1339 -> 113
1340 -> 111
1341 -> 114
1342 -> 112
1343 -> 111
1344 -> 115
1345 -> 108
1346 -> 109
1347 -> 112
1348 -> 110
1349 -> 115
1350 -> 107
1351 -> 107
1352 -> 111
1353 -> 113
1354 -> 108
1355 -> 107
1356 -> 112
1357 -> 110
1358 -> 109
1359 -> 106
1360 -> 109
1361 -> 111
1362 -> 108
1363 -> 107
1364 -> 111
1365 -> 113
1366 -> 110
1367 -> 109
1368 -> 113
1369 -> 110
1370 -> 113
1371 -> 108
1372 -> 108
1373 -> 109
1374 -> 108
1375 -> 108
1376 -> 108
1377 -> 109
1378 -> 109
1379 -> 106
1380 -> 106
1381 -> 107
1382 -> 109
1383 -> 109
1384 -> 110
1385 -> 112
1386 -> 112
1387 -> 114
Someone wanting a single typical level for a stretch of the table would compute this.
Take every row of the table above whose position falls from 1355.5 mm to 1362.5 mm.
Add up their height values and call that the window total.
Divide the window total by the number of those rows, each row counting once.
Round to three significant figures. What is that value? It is 109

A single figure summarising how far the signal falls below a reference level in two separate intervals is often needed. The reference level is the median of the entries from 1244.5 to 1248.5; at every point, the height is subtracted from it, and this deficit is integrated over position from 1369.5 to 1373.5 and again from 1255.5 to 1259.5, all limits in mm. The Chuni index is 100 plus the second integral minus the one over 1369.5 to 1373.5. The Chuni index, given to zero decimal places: 104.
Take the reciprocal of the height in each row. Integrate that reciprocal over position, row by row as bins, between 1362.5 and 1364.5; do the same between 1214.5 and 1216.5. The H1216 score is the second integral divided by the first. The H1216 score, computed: 0.97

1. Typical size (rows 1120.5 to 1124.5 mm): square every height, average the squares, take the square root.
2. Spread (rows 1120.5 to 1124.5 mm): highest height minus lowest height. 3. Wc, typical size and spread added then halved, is 55.5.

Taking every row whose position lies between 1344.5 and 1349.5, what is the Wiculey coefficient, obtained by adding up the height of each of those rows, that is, 554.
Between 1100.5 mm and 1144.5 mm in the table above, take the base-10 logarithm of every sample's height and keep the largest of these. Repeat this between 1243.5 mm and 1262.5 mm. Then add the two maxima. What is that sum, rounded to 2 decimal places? 4.09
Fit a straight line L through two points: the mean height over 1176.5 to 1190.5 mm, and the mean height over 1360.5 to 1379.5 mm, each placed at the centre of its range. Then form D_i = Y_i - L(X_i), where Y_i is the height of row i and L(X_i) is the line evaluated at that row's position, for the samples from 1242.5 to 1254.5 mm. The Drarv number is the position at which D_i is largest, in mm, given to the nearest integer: 1251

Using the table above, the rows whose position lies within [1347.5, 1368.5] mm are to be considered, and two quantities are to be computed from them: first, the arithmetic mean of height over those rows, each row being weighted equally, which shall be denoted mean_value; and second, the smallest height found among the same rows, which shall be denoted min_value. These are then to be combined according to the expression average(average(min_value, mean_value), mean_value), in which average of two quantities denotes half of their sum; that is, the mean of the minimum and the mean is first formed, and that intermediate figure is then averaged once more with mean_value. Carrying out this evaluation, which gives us 109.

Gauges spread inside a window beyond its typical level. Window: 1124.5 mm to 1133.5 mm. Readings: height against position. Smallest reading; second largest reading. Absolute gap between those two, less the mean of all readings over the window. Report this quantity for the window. -96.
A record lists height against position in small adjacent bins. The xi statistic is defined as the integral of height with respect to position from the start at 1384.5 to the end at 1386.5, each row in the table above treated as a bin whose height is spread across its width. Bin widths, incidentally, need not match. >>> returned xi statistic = 224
